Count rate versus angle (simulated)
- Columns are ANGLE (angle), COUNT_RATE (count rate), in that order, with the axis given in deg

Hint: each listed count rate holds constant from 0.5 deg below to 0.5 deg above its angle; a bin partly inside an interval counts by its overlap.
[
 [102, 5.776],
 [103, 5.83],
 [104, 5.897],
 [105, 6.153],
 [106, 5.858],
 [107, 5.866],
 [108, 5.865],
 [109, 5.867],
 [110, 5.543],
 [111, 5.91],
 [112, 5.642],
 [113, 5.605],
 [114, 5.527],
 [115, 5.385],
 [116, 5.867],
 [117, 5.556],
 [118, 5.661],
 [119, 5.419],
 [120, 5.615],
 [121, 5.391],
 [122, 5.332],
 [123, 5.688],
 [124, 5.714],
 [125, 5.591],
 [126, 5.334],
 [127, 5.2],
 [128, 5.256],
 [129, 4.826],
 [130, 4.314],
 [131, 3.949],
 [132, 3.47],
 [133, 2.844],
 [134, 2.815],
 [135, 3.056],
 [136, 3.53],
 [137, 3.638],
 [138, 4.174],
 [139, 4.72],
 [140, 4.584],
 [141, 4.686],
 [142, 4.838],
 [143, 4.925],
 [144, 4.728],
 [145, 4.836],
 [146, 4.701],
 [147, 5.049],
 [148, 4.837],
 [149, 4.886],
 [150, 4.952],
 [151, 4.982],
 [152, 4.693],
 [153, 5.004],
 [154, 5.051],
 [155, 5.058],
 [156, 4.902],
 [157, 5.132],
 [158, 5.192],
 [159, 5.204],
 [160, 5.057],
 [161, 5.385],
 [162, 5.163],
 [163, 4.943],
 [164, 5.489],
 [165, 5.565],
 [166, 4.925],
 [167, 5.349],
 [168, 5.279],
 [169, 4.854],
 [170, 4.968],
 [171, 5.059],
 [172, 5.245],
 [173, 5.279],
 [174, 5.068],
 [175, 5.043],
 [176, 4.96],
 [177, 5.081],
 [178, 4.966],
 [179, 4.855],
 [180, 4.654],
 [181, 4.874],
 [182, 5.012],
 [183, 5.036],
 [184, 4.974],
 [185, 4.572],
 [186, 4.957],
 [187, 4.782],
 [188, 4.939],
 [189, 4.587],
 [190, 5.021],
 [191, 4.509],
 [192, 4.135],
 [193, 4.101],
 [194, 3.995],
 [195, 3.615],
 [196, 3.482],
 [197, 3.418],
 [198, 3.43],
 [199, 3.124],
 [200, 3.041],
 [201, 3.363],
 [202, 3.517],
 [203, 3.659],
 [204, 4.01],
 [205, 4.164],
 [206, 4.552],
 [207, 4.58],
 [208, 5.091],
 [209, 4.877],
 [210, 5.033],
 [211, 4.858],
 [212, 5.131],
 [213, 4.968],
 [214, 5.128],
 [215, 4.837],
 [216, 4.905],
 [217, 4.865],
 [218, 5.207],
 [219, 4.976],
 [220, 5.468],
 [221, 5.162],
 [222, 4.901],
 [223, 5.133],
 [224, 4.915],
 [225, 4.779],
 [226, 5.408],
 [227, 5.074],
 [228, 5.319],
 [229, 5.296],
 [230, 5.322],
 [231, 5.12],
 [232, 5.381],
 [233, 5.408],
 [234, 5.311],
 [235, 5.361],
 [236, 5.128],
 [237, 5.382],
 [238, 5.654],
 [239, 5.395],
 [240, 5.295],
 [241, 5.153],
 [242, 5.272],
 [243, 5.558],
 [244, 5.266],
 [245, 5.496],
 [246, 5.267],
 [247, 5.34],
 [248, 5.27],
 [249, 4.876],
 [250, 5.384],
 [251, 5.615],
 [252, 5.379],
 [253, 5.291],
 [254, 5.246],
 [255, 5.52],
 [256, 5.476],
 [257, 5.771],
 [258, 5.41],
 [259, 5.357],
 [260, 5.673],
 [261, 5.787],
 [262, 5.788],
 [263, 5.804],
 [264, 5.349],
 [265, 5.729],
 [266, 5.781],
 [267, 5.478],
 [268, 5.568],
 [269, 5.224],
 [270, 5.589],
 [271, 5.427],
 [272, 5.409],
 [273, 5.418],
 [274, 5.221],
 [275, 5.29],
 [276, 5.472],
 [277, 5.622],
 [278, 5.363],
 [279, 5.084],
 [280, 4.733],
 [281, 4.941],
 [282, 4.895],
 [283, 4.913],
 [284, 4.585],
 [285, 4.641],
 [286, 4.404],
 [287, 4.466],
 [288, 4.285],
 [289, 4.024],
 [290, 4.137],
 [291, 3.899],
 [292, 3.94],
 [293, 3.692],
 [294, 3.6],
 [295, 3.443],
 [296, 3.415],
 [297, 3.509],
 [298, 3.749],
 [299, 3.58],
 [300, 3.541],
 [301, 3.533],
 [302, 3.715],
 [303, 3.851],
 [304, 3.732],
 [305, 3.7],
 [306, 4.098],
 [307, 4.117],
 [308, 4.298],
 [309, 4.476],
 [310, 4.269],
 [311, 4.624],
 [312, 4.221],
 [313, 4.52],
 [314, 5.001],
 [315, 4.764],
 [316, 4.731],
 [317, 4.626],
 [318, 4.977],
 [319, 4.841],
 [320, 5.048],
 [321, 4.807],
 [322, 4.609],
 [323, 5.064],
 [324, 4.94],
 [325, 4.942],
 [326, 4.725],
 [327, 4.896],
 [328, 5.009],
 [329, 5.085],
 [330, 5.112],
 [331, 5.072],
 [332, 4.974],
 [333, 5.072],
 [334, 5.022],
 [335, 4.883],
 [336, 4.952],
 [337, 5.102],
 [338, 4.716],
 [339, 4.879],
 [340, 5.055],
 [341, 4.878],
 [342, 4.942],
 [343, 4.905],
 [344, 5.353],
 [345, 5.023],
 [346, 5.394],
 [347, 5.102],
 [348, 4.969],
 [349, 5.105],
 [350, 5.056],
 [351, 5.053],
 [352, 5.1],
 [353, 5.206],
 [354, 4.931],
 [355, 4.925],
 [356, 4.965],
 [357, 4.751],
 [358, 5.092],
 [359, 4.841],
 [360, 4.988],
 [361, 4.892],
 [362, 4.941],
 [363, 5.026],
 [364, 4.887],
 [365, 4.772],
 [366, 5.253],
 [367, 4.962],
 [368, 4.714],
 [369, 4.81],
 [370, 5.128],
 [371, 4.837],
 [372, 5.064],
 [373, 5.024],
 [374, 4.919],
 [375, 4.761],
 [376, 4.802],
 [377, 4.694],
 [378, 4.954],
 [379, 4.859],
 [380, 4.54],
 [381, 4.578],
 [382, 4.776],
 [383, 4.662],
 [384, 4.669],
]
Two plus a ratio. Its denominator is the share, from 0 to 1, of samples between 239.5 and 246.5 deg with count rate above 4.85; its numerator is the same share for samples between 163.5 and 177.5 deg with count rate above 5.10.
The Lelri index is 2.4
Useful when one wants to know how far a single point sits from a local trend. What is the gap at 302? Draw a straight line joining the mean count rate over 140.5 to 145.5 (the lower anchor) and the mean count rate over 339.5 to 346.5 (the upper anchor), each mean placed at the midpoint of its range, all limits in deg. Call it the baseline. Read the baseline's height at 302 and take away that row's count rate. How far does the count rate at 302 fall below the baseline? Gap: 1.3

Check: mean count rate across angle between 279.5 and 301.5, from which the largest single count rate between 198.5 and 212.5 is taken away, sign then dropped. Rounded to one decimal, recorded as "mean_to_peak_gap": 1.0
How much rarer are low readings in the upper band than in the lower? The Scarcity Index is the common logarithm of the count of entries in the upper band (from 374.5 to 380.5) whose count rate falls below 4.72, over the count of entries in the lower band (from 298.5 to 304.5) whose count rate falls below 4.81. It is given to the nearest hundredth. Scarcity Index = -0.48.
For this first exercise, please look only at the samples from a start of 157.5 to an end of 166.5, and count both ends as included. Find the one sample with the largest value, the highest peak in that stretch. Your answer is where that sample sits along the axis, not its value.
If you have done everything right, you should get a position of 165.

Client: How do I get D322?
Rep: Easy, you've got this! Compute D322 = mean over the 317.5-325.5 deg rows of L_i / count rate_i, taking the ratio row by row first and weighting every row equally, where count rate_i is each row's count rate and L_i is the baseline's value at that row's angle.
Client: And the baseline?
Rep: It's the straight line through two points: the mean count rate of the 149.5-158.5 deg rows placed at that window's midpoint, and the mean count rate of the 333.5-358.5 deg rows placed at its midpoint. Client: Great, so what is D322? 1.02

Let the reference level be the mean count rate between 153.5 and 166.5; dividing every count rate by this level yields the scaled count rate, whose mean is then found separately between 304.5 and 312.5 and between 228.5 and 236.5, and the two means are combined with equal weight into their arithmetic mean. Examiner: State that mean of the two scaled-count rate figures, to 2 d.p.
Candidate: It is 0.92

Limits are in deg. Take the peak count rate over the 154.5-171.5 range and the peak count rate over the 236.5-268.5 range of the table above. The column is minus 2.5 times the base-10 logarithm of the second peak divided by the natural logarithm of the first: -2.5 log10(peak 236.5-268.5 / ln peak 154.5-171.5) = -1.32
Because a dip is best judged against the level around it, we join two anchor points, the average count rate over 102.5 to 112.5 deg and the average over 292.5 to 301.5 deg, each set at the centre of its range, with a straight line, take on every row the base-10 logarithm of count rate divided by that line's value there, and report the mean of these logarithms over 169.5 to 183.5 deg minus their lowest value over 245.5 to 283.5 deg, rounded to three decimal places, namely -0.072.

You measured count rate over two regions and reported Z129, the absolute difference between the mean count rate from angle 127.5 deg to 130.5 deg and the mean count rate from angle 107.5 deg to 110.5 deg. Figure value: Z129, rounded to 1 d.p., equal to 1.0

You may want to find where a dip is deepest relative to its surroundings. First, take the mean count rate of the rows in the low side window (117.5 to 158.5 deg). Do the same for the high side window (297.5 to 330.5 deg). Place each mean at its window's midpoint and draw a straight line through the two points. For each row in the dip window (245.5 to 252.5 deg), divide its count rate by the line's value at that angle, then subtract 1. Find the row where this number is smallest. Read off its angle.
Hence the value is 249 deg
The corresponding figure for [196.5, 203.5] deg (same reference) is 200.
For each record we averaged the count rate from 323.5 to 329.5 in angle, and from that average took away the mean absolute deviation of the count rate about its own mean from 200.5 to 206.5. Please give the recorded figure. 4.57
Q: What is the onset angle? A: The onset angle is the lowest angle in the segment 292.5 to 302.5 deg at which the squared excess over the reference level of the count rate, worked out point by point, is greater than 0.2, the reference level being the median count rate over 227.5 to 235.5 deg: 293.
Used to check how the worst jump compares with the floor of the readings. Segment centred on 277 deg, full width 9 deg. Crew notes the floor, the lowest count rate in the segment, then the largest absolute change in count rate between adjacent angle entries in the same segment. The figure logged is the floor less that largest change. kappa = 4.38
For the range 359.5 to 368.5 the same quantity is 4.23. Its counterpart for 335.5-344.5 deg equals 4.27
